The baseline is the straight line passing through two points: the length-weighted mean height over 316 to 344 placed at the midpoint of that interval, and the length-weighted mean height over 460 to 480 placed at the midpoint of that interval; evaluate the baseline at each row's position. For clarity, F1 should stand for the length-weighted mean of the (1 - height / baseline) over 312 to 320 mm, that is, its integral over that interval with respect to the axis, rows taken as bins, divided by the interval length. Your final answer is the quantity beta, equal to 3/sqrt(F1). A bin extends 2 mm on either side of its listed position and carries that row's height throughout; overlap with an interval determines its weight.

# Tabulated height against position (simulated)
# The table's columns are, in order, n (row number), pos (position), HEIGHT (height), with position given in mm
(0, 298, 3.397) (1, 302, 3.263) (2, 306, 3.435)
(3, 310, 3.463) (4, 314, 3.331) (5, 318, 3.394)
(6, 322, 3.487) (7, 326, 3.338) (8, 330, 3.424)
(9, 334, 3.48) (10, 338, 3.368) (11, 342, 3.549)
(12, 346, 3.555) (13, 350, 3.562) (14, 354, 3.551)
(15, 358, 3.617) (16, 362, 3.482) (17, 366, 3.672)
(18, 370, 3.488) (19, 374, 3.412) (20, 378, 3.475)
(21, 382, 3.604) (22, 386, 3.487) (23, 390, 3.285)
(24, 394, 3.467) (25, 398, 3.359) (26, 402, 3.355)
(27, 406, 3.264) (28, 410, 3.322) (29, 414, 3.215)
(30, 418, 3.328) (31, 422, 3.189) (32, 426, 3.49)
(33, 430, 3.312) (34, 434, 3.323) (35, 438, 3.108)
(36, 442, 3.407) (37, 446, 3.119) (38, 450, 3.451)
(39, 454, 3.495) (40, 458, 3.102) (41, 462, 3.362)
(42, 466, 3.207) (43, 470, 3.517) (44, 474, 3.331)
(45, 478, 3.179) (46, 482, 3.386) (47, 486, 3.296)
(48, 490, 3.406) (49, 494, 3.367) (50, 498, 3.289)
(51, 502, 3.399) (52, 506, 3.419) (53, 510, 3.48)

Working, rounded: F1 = 0.024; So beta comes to 19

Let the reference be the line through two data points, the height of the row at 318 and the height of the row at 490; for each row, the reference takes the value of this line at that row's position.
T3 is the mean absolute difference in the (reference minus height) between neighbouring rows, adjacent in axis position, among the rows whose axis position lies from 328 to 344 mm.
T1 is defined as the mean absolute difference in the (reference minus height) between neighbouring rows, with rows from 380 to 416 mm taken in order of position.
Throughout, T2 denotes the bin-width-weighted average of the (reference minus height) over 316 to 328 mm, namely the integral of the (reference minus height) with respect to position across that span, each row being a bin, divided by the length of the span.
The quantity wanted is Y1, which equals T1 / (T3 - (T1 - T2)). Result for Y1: -23.8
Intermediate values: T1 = 0.109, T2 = -0.01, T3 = 0.12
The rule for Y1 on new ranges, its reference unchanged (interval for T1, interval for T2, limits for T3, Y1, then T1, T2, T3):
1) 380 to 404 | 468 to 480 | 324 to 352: 8.6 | 0.123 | 0.06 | 0.07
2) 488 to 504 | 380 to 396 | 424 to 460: 0.9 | 0.076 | -0.06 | 0.22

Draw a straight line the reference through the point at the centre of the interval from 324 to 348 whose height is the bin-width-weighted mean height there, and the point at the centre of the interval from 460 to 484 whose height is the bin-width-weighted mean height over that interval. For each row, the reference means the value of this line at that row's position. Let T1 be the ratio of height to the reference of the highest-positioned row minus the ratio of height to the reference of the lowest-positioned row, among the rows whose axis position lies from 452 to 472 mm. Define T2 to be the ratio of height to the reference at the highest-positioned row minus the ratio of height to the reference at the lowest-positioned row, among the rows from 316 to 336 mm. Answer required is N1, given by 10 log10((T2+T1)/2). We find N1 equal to -17.0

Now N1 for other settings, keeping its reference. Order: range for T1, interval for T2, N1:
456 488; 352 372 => -15.9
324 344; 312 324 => -12.5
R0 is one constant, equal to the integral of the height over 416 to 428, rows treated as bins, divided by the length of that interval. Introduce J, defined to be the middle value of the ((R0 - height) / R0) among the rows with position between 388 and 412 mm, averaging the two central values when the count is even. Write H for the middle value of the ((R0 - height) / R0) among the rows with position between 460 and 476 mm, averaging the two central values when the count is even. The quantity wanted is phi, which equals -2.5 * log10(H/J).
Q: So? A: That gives -1.46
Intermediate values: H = -0.003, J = -0.001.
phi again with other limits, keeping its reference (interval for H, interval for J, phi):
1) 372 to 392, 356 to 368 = 0.76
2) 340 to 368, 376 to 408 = -1.13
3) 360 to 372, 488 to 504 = -1.27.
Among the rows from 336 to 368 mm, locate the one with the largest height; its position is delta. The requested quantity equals 366 mm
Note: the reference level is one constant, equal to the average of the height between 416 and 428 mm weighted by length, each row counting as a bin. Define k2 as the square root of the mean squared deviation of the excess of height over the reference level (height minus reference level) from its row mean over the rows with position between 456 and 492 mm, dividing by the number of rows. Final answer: 0.121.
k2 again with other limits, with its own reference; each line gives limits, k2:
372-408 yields 0.102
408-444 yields 0.108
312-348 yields 0.081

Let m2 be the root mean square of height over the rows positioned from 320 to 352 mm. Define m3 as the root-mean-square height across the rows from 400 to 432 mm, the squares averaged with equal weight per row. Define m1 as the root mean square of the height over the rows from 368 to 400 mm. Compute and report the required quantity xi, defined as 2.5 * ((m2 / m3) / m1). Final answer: 0.76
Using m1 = 3.45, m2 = 3.47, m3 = 3.31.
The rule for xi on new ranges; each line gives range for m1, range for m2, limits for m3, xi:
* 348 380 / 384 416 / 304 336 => 0.69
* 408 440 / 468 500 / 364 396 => 0.73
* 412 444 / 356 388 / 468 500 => 0.80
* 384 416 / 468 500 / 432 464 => 0.76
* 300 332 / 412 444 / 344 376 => 0.69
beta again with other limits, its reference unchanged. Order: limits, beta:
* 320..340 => 46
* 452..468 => 29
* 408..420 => 20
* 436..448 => 15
